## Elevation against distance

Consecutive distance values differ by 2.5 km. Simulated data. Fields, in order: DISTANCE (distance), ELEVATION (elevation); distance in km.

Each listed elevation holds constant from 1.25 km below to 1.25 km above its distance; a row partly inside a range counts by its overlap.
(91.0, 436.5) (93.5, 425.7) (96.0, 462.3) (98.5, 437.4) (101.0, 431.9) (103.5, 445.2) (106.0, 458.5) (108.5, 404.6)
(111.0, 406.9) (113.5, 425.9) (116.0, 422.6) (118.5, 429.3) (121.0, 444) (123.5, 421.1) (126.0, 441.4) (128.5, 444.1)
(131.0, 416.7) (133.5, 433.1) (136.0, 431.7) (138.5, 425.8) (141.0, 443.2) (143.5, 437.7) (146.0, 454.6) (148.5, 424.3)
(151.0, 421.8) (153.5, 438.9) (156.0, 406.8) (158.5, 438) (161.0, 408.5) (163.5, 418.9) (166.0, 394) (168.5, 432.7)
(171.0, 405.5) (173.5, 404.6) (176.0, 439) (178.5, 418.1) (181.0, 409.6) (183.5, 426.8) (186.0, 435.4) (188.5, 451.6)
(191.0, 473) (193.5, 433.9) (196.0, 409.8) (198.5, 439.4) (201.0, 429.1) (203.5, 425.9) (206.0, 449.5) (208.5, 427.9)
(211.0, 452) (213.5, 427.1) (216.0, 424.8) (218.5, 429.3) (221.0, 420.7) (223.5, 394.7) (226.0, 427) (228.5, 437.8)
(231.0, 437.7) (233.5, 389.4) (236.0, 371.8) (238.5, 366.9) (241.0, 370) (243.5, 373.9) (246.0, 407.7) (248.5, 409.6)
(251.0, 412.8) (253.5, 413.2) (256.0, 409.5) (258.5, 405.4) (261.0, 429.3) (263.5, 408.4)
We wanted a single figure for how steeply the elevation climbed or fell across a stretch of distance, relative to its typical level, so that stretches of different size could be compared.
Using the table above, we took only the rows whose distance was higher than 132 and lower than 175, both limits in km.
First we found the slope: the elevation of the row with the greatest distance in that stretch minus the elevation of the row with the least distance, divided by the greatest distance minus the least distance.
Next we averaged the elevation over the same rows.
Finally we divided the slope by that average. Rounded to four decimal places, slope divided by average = -0.0017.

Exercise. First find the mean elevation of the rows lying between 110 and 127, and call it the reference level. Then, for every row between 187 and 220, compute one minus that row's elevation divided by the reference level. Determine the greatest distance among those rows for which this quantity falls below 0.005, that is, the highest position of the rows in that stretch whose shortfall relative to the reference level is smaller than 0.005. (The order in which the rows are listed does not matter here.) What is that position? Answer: 218.5 km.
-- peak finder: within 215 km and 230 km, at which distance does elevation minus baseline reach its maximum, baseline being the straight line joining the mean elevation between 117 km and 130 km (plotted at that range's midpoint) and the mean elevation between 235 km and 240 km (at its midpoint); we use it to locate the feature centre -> 228.5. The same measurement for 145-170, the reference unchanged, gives 146.0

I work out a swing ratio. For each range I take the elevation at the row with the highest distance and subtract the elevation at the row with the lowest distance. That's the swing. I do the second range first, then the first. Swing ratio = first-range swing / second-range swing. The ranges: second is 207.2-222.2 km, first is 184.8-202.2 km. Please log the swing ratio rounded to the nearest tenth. 0.9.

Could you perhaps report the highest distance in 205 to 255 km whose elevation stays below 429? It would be 253.5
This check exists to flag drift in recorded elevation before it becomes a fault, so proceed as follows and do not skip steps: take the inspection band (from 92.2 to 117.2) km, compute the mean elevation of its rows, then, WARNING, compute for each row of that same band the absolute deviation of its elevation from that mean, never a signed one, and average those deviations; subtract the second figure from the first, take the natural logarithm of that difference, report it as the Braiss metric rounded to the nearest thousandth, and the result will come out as 6.033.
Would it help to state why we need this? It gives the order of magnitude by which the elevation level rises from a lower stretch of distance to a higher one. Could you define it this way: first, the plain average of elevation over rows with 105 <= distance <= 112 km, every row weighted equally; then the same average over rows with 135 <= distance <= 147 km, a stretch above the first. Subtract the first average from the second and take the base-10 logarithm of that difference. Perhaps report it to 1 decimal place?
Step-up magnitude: 1.2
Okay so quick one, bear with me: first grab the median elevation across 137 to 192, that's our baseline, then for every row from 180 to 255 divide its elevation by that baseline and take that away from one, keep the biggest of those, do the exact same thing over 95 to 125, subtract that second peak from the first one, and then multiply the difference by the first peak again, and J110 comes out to 0.0123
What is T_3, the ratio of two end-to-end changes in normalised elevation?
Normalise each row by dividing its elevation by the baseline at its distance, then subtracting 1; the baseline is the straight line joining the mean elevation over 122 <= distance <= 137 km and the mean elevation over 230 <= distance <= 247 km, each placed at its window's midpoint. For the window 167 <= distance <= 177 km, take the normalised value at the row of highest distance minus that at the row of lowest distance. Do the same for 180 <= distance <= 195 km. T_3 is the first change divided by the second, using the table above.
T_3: 0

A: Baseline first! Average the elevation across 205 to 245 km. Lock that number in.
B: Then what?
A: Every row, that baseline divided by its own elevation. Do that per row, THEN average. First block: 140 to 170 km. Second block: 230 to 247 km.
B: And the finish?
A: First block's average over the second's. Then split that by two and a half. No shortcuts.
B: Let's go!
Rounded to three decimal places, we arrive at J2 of 0.363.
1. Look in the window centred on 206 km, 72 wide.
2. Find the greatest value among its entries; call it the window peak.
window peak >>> 473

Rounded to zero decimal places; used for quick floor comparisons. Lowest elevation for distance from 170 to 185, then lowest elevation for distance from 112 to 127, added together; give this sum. 826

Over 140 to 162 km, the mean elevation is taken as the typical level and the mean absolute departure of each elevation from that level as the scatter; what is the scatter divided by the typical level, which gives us 0.031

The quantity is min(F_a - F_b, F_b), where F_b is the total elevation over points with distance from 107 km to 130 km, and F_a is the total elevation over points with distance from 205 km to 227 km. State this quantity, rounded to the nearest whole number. 13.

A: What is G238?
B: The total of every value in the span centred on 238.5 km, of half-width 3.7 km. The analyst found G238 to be 1109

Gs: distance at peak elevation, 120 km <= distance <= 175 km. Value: 146.0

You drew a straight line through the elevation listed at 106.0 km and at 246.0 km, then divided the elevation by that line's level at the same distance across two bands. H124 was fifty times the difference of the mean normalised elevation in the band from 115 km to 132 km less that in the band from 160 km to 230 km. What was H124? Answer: -2.4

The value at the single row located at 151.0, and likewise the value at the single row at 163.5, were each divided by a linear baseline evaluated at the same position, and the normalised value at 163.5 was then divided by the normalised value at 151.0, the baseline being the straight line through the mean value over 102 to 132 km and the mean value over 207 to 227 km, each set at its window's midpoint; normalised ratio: 0.99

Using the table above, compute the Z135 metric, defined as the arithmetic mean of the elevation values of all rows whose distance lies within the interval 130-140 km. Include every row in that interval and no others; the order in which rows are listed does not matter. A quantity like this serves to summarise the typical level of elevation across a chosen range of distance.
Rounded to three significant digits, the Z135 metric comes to 427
